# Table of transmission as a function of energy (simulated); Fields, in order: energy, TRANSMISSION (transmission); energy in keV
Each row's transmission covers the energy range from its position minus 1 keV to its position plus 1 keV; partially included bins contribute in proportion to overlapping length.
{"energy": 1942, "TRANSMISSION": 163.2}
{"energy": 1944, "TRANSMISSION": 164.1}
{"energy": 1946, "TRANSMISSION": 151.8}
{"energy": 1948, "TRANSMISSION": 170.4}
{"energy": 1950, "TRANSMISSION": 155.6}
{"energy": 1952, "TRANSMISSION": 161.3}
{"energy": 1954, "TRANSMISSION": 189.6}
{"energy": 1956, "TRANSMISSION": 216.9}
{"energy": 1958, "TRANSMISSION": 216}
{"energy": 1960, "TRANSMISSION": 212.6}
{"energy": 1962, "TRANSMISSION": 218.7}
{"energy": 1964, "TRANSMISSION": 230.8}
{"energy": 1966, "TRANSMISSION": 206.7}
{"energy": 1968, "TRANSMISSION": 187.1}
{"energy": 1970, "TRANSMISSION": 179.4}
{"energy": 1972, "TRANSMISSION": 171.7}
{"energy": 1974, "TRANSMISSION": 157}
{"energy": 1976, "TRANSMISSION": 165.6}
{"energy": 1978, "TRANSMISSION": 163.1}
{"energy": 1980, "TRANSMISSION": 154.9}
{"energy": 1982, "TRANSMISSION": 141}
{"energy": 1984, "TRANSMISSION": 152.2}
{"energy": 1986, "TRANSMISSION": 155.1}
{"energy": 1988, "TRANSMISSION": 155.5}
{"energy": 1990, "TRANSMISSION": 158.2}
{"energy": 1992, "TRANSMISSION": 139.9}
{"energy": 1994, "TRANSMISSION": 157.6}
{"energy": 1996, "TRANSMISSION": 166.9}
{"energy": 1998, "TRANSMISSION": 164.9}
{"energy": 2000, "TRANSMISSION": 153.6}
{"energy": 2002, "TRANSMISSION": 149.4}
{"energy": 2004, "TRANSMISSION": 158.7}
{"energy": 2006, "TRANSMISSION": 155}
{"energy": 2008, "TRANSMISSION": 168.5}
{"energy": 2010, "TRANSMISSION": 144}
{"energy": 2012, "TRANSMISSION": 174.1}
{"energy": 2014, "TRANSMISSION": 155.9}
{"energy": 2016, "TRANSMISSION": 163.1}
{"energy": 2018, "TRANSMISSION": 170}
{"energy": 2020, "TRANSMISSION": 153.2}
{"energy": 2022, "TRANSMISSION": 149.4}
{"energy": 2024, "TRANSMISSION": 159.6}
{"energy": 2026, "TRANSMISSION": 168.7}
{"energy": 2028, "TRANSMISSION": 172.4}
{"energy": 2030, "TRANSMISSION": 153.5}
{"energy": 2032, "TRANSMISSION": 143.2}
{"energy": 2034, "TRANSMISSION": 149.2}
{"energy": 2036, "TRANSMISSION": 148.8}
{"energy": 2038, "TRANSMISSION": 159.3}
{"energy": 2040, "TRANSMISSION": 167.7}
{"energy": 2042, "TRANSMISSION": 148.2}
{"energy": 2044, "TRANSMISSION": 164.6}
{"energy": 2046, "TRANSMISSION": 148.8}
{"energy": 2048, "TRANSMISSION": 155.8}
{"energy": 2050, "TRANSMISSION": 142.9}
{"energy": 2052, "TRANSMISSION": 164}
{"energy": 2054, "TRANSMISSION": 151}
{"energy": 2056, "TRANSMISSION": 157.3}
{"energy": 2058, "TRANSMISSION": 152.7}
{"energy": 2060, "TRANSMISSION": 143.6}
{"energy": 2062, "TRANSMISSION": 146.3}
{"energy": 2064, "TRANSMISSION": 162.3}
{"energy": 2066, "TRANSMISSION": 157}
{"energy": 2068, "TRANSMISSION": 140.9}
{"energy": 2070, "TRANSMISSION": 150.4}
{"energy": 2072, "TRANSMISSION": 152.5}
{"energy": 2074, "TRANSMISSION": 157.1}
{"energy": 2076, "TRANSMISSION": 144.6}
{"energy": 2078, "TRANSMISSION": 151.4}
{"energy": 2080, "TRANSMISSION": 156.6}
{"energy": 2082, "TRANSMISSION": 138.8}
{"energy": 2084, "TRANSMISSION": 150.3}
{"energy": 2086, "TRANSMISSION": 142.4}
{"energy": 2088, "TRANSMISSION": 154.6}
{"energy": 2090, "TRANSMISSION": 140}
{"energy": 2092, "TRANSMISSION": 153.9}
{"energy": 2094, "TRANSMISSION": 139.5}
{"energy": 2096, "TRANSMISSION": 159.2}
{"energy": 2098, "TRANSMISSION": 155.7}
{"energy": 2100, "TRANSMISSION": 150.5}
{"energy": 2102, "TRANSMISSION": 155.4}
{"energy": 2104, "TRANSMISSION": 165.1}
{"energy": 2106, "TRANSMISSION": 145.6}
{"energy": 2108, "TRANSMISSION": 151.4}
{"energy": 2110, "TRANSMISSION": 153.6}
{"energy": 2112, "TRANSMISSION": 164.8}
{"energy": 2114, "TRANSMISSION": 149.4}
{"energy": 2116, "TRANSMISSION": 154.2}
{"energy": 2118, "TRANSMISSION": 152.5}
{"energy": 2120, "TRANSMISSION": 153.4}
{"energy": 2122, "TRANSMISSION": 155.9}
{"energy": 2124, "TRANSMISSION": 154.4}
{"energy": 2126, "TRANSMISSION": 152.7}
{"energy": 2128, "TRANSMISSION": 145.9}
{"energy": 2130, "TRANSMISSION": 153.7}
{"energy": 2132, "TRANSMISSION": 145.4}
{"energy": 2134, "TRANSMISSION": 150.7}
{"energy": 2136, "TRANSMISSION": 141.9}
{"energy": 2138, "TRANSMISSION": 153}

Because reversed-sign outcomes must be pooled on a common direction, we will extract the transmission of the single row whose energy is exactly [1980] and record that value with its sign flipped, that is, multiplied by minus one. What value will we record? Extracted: -155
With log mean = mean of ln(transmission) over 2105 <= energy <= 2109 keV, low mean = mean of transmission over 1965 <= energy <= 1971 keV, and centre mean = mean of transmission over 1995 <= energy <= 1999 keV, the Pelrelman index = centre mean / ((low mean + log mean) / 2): 1.69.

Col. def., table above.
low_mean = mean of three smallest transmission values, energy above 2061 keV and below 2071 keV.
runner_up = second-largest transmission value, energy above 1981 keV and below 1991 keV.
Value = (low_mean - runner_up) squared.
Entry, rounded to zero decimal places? 93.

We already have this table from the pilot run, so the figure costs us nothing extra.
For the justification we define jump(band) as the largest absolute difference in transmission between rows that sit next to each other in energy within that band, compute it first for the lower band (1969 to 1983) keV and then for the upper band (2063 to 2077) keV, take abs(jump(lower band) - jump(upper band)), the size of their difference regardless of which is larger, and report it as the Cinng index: 1.4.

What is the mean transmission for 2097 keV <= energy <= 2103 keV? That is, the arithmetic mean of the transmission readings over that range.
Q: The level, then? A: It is 154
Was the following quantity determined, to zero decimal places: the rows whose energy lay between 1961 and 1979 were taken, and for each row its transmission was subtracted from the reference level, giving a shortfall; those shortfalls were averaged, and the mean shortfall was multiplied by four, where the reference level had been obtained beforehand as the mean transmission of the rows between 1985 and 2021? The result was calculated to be -115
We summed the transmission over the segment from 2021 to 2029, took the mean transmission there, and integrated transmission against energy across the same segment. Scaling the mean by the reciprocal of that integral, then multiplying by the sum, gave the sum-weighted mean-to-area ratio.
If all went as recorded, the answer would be 81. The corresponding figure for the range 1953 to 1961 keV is 104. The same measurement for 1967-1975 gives 87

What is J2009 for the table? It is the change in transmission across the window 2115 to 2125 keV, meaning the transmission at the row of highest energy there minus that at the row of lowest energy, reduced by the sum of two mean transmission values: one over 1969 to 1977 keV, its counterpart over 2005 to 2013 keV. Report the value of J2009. -329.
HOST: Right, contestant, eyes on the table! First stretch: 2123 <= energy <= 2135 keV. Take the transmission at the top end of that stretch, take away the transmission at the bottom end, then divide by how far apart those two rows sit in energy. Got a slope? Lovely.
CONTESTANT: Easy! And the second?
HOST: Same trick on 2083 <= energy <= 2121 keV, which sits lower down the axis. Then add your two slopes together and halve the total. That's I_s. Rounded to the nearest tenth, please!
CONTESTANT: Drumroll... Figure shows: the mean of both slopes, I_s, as -0.1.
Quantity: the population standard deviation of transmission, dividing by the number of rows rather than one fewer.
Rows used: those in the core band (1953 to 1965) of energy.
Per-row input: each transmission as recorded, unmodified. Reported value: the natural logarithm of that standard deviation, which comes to 2.51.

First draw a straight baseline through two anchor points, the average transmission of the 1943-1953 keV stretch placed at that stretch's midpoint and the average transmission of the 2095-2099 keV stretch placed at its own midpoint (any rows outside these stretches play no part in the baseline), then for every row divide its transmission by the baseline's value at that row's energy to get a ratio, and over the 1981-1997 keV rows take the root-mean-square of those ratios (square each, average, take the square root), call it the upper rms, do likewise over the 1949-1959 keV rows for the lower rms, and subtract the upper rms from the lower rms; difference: 0.22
